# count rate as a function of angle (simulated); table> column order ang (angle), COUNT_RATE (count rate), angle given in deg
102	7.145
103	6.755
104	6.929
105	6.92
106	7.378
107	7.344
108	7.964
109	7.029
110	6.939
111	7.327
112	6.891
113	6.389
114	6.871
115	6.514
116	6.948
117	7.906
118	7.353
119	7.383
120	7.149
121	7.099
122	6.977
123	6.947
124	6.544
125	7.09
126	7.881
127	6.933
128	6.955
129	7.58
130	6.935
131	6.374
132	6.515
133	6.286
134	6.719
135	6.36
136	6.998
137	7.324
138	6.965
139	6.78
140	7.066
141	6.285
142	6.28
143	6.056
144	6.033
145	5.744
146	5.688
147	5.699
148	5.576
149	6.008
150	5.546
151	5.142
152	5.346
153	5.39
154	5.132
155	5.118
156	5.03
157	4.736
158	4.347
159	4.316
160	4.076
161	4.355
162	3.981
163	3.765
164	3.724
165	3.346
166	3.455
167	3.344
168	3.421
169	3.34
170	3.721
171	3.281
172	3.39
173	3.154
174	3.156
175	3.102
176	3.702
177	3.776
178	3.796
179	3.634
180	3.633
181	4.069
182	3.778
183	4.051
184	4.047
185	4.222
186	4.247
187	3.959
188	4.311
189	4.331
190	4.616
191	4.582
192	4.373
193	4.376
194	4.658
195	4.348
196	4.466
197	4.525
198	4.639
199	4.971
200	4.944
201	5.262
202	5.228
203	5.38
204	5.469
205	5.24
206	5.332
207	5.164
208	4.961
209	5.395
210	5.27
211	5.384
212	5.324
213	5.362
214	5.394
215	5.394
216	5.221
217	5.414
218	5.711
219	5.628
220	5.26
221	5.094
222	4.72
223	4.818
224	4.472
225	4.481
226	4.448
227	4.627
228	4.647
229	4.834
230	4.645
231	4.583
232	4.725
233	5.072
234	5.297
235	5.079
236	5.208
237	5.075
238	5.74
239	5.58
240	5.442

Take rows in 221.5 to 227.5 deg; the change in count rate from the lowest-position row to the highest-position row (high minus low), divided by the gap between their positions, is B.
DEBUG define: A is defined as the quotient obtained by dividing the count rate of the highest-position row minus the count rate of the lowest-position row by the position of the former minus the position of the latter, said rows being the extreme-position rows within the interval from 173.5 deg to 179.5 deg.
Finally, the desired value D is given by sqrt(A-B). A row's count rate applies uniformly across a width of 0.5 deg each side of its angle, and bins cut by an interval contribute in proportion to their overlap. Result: 0.34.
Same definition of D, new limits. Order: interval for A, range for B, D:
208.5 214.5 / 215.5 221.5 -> 0.16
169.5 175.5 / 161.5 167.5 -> 0.06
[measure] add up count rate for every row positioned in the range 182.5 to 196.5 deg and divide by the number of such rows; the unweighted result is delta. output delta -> 4.3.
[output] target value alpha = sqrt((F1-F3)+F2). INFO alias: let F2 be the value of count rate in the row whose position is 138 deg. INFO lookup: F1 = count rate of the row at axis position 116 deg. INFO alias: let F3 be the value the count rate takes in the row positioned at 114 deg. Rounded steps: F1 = 6.948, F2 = 6.965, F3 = 6.871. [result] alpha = 2.65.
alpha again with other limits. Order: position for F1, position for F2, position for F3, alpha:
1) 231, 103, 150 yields 2.41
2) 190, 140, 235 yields 2.57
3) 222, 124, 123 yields 2.08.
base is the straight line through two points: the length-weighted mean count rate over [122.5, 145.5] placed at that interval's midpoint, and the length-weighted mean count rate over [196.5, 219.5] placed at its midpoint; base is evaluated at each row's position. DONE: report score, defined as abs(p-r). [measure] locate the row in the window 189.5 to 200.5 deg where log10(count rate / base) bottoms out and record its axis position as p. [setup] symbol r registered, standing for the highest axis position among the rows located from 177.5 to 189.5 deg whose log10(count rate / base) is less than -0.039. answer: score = 3 deg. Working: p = 192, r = 189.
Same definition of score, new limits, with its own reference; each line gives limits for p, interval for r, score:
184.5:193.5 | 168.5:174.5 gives 13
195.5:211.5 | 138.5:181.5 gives 15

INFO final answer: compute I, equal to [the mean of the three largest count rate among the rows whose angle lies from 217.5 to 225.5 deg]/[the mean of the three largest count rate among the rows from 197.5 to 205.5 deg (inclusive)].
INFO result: 1.03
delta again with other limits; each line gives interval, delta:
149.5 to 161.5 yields 4.9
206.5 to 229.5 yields 5.1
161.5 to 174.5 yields 3.5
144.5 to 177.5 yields 4.3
